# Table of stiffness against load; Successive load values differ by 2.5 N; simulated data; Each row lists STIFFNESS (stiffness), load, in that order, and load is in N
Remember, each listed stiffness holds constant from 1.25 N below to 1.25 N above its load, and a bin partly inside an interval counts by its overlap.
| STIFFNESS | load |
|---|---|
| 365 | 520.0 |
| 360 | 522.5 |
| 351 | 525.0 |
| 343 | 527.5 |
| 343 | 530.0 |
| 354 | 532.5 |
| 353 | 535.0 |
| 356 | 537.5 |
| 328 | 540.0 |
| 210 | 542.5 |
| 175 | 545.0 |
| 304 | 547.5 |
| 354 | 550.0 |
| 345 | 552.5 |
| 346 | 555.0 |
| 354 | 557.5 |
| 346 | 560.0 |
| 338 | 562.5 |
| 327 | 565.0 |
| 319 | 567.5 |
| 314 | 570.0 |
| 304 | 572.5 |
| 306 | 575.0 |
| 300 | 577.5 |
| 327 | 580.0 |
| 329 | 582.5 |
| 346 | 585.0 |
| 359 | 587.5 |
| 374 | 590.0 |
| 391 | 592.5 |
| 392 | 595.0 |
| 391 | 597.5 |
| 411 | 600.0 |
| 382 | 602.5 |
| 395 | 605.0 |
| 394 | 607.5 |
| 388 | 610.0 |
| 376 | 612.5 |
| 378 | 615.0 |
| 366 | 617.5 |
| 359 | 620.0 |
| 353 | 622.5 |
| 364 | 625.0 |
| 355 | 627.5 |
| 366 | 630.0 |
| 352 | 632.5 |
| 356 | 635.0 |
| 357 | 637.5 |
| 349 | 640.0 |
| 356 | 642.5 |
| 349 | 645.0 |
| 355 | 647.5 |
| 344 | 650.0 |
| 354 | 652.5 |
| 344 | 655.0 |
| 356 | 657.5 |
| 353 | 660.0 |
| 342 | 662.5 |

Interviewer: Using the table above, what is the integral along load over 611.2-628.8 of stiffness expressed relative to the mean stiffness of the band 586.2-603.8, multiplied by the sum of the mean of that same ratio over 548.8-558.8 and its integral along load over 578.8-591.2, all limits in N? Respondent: 201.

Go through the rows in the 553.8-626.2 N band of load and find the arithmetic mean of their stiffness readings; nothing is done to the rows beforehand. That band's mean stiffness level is 356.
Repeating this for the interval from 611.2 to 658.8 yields 357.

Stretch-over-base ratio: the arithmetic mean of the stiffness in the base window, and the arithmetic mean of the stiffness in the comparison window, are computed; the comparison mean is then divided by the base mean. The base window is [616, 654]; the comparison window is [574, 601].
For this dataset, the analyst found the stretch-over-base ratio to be 1.003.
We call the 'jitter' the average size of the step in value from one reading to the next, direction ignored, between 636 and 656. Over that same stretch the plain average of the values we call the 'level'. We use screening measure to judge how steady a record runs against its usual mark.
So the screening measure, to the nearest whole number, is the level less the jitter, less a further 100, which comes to 243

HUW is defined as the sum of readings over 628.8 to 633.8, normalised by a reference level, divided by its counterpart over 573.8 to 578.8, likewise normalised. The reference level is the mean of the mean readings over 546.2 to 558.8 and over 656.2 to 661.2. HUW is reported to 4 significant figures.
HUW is 1.185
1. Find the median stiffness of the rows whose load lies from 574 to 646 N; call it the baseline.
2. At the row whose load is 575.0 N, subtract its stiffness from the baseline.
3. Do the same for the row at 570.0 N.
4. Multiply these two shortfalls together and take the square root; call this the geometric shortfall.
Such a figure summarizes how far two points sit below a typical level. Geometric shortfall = 49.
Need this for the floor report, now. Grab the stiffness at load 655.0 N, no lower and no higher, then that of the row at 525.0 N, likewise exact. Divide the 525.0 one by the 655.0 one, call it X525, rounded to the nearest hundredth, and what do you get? 1.02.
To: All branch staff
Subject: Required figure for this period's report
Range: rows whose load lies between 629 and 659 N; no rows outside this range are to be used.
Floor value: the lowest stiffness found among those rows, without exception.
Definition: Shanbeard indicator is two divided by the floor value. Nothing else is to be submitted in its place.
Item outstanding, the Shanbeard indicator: 0.0058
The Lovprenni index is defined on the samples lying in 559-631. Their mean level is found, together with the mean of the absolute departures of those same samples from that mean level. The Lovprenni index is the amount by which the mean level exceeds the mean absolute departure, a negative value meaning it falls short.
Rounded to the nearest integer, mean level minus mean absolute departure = 331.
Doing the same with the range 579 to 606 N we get 349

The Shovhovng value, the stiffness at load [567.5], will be 319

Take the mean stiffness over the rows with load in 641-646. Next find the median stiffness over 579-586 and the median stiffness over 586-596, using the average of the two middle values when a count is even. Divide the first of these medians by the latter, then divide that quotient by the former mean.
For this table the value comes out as 0.0024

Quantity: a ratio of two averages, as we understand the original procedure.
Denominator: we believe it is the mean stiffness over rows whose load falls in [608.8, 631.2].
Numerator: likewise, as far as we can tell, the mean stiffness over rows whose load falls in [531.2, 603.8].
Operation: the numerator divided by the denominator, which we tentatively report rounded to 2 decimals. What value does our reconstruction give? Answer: 0.91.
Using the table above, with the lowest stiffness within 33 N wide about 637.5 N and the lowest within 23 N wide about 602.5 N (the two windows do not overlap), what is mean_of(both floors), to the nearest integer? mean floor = 360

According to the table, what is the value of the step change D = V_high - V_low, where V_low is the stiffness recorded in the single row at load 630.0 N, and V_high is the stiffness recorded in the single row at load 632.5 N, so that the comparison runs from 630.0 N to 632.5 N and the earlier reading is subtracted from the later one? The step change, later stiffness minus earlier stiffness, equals -14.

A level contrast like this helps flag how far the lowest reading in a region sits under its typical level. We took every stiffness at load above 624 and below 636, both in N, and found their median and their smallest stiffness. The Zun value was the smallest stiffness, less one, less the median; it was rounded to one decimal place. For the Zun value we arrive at -5.0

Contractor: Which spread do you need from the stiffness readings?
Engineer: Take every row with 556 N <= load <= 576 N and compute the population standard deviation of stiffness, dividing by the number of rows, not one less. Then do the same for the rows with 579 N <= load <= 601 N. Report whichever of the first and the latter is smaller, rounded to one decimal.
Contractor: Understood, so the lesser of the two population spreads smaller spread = 17.3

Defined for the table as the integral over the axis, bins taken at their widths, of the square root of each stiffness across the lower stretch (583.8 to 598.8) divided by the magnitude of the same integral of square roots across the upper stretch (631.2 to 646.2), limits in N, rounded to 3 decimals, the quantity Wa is 1.031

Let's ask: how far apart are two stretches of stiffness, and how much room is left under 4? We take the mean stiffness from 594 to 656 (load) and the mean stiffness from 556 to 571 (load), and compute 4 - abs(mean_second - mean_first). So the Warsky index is -30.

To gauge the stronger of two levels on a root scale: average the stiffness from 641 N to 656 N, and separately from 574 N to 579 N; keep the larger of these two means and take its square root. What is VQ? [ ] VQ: 18.72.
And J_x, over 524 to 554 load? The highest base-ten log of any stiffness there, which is 2.55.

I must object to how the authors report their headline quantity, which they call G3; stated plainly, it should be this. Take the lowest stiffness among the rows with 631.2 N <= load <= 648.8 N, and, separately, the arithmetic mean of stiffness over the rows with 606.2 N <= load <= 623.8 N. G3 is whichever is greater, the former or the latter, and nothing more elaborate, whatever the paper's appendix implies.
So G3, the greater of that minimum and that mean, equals 373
